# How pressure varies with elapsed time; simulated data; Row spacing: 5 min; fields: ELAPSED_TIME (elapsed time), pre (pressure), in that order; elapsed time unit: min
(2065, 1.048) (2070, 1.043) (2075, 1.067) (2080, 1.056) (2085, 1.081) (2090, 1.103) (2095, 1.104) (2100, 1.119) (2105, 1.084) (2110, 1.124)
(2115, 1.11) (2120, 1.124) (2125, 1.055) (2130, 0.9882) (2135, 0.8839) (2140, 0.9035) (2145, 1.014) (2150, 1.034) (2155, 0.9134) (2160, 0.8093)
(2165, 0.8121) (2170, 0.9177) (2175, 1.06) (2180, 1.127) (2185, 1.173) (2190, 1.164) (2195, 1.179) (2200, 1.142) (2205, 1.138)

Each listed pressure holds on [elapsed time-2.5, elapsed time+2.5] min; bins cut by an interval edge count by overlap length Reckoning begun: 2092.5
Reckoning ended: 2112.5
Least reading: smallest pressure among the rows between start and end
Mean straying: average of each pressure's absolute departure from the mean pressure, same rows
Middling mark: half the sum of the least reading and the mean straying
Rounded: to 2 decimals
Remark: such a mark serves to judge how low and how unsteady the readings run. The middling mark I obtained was 0.55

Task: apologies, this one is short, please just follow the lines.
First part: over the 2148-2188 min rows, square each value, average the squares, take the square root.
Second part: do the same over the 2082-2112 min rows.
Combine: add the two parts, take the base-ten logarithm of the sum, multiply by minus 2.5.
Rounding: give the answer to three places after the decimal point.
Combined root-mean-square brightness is -0.801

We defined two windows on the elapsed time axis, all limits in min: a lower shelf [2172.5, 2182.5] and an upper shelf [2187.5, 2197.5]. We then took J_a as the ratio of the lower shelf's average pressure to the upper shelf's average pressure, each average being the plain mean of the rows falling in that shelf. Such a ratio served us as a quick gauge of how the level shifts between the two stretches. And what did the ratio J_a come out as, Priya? 0.93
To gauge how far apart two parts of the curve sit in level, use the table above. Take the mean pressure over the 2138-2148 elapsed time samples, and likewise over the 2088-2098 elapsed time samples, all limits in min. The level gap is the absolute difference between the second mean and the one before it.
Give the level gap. 0.14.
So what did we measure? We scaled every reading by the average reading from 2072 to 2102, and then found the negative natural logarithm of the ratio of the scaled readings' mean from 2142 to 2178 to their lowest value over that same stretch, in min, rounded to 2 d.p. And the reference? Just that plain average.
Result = -0.15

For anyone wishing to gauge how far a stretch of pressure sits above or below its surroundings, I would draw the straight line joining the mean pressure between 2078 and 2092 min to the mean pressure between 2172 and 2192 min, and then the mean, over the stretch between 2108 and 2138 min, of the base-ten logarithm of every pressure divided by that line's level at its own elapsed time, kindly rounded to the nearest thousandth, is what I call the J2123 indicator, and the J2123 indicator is -0.023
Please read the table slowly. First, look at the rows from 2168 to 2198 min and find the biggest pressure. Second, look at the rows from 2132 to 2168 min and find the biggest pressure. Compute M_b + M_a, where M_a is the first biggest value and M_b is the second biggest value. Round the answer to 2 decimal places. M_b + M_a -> 2.21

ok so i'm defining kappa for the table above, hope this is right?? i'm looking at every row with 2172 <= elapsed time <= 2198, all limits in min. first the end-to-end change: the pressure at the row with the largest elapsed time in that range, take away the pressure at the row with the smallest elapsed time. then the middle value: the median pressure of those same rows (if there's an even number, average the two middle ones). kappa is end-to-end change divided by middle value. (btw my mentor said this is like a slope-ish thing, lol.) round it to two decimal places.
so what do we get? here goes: 0.10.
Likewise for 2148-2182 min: 0.10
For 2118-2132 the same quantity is -0.13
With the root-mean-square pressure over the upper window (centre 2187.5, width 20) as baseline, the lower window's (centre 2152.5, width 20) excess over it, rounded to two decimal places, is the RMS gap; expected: -0.21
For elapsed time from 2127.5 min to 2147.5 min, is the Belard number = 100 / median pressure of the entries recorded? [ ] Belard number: 106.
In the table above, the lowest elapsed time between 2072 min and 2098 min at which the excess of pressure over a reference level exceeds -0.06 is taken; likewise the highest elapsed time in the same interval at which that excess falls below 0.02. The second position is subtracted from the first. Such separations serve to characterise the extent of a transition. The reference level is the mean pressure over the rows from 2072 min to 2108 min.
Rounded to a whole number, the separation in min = -20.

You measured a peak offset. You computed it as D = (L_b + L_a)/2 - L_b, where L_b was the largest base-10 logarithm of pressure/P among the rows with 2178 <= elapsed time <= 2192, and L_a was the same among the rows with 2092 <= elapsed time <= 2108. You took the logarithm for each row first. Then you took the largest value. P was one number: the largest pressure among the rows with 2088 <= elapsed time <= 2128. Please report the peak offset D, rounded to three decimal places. -0.010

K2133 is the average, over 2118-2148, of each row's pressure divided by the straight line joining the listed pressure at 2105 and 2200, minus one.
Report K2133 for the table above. -0.10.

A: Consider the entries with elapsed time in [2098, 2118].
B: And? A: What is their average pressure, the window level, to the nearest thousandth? 1.109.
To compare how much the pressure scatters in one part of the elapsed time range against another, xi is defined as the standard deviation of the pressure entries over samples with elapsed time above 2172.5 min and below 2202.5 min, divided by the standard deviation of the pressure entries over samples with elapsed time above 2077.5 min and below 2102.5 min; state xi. 1.8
